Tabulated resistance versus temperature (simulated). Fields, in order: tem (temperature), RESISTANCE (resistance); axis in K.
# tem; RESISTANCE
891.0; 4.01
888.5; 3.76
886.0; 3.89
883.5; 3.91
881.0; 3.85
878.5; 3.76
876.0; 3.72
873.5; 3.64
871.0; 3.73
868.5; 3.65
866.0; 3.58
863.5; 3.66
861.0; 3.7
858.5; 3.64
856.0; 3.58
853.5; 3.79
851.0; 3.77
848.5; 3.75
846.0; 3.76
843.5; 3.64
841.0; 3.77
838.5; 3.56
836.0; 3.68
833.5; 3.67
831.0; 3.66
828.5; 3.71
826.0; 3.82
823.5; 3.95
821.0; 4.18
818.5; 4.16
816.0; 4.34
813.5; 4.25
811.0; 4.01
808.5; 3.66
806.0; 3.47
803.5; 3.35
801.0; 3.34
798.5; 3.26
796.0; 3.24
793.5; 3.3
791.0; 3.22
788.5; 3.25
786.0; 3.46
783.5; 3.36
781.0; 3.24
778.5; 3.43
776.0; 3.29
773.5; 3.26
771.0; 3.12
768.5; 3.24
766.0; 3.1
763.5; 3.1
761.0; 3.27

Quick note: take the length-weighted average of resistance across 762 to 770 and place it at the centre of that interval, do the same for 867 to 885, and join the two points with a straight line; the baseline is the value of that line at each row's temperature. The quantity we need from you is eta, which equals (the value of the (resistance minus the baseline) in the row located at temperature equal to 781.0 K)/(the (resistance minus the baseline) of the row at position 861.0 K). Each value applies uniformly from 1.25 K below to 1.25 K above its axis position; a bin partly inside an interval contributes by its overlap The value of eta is 0.3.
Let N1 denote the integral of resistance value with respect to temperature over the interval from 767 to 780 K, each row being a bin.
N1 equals 42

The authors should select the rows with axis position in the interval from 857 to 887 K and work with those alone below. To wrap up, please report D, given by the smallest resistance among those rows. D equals 3.58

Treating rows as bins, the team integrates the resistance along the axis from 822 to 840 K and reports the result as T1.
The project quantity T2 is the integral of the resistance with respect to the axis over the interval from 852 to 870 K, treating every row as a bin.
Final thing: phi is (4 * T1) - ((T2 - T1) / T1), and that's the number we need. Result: 268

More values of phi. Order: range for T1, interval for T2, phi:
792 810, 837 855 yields 243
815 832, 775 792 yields 270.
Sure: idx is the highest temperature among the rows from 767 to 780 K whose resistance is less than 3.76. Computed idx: 778.5 K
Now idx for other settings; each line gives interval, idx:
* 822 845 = 843.5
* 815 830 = 828.5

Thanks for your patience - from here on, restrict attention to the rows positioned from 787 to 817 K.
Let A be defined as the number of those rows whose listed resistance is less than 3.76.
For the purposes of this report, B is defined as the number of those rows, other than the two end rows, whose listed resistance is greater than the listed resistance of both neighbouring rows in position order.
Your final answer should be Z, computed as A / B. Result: 9.0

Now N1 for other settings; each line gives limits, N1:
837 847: 37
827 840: 48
